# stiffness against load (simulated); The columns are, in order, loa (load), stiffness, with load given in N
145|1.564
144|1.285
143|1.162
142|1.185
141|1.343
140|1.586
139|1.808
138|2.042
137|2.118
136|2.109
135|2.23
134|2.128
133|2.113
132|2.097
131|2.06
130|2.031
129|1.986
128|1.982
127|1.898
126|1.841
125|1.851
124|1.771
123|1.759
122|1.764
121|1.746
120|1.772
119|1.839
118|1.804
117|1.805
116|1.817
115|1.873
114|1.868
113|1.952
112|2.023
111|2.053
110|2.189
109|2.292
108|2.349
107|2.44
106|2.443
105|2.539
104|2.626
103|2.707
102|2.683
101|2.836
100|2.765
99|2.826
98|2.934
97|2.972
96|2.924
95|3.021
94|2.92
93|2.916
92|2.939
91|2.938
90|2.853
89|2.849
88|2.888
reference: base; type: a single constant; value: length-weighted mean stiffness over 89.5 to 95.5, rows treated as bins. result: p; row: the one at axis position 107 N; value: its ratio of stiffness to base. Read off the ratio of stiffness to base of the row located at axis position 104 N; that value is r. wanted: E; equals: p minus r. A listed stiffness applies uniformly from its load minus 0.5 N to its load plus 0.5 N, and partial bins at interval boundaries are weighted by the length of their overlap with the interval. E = -0.06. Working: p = 0.83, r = 0.9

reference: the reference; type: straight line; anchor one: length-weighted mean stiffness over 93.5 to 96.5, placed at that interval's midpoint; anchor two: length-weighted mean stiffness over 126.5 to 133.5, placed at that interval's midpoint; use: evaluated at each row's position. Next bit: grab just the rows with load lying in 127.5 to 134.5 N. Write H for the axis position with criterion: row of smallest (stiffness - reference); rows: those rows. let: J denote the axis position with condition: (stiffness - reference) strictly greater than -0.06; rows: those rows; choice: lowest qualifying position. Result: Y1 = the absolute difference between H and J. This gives 2 N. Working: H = 128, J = 130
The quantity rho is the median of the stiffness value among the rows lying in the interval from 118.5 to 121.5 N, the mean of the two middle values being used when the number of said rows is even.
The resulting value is 1.77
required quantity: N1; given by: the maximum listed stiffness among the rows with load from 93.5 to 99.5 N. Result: 3.021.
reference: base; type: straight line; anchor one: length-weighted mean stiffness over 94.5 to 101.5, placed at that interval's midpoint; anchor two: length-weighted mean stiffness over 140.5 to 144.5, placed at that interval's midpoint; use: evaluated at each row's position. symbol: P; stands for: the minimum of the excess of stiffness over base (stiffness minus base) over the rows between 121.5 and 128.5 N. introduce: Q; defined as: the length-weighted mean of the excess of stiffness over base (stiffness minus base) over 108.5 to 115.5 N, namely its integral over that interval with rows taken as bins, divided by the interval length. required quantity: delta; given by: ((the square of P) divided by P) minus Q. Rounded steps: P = -0.24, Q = -0.34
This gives 0.1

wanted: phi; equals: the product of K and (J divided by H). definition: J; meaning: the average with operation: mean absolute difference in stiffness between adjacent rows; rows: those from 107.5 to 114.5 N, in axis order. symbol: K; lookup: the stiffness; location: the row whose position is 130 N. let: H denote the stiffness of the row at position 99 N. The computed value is 0.06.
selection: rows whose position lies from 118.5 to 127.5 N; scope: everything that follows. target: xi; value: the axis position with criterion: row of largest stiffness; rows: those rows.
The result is 127 N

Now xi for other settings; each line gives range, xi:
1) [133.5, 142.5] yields 135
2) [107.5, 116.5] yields 108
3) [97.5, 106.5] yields 98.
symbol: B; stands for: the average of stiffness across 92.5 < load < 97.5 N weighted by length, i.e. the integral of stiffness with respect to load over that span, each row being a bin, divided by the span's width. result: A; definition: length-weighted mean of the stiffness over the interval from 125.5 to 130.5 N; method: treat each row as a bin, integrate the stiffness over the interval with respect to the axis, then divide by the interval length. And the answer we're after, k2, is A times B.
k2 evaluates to 5.7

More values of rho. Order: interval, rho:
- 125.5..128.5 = 1.90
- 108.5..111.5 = 2.19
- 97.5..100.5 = 2.83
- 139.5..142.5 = 1.34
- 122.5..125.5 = 1.77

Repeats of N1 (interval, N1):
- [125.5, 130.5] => 2.031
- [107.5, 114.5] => 2.349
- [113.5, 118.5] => 1.873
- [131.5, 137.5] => 2.23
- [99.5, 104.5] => 2.836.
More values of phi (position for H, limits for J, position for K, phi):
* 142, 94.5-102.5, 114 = 0.13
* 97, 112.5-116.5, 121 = 0.03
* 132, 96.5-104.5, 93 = 0.11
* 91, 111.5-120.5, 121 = 0.02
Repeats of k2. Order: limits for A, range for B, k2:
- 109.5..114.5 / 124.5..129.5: 3.9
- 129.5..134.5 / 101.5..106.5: 5.4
